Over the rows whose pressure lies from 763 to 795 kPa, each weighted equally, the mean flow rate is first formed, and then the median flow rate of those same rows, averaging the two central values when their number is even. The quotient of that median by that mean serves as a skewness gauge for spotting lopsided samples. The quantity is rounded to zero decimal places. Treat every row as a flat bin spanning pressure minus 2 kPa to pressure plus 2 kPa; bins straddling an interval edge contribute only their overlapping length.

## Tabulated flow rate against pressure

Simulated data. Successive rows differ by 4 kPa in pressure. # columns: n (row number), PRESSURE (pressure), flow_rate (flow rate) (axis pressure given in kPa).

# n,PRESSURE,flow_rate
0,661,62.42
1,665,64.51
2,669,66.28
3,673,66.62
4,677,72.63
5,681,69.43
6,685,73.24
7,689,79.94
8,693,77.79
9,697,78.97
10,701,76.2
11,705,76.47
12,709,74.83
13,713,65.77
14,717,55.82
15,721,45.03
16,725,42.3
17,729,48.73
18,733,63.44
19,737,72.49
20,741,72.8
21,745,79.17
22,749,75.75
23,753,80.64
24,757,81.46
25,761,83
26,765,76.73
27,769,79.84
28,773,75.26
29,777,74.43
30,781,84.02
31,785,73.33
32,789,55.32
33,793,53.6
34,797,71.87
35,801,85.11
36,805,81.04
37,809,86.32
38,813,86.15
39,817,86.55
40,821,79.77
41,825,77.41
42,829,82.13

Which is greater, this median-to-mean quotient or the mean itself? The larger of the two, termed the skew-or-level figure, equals 72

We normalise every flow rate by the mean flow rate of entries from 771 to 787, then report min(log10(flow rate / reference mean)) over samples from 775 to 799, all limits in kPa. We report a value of -0.16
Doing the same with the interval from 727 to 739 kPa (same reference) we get -0.20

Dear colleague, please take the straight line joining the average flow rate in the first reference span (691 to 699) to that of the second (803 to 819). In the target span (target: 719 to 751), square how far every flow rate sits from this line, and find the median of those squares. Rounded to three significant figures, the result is 181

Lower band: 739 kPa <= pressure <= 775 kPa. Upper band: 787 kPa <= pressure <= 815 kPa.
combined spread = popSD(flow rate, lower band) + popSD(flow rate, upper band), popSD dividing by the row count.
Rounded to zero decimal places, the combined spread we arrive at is 16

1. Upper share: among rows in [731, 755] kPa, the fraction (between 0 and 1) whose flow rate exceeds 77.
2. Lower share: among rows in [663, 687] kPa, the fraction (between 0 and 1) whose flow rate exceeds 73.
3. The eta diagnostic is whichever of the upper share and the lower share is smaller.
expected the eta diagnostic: 0.17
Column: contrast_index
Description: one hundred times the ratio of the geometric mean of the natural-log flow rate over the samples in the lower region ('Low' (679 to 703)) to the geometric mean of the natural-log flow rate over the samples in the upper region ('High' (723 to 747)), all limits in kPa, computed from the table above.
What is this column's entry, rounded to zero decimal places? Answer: 105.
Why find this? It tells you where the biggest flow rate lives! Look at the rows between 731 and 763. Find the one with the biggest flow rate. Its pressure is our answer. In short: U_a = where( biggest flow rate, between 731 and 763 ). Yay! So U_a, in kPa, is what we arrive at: 761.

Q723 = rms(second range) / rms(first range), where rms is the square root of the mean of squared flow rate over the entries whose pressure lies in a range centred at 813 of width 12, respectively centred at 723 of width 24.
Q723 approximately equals 1.59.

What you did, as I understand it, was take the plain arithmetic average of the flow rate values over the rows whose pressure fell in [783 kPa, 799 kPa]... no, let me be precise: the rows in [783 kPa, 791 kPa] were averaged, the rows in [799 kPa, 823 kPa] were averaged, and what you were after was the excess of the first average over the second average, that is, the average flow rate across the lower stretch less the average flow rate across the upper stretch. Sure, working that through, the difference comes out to -20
